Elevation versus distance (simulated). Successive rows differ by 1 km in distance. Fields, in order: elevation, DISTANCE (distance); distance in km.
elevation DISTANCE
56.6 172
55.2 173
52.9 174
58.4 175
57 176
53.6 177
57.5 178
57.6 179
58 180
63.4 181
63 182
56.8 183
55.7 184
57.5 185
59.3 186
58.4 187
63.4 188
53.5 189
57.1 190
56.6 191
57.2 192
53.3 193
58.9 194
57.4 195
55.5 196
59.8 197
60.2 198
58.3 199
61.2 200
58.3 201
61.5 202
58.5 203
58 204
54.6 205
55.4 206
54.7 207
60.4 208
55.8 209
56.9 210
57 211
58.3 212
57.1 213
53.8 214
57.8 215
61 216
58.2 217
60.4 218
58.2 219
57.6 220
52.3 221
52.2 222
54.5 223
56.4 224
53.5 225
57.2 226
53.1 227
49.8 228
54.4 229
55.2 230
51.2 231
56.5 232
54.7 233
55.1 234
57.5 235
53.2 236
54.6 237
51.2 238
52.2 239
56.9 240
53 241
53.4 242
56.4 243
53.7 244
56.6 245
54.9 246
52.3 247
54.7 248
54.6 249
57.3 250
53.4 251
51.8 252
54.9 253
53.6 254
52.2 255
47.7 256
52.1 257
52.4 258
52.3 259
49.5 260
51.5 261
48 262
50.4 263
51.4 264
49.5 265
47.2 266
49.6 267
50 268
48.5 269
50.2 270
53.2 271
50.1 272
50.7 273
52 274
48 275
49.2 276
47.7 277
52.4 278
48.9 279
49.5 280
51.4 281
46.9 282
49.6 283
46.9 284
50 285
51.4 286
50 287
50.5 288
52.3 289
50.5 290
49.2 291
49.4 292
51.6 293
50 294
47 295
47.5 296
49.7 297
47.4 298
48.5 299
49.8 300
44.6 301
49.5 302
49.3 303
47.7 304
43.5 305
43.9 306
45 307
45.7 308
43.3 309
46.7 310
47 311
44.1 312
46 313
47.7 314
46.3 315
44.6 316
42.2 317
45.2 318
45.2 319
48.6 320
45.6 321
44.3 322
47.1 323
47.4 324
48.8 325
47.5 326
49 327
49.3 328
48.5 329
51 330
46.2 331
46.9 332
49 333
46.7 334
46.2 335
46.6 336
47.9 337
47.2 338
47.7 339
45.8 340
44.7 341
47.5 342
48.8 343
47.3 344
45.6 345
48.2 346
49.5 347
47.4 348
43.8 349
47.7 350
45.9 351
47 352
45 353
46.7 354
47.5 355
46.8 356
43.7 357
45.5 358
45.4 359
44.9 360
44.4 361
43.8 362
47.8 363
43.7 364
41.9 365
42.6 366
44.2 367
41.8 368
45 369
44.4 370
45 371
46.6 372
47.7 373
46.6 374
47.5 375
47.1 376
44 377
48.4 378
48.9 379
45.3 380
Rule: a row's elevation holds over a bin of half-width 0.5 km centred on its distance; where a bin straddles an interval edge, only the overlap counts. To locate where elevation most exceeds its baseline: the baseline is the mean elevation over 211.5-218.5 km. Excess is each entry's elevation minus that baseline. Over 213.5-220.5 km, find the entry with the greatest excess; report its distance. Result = 216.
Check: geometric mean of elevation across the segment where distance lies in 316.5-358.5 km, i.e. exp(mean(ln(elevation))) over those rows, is 47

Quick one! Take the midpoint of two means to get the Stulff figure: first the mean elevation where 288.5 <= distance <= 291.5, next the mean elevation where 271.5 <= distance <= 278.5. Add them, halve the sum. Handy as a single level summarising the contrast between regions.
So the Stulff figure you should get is 50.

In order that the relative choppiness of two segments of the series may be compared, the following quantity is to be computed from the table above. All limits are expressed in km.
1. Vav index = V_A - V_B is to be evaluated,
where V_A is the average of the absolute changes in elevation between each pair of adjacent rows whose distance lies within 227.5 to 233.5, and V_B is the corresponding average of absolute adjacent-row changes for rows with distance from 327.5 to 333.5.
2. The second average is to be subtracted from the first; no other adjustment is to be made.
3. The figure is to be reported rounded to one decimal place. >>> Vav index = 1.1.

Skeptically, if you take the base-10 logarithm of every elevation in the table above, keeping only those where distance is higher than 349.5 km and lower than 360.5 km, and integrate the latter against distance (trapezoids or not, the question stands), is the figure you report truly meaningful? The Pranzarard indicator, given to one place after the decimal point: 18.3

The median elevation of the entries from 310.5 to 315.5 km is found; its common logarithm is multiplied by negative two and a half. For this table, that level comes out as -4.16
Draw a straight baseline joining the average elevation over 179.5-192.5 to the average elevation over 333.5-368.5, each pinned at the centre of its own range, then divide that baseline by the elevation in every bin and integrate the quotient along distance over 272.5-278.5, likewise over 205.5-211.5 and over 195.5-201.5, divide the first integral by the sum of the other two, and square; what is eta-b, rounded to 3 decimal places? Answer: 0.273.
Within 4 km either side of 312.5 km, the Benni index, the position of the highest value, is 314 km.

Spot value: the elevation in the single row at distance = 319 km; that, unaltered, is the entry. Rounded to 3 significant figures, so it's 45.2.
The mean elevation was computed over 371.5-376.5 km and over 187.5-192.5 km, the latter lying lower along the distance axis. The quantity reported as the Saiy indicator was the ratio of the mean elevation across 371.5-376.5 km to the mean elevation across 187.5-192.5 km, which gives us 0.82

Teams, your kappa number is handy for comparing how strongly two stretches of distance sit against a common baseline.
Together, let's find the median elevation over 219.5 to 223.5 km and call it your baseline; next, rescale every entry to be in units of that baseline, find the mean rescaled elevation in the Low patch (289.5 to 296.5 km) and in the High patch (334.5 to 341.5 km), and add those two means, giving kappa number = 1.80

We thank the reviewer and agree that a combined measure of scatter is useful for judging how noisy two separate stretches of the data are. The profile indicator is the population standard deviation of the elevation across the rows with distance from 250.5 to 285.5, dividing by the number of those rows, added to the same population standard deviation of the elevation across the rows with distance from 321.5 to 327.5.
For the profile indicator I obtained 3.6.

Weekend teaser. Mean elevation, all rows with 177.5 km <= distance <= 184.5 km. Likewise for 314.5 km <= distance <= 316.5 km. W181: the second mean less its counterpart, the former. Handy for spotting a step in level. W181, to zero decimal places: -13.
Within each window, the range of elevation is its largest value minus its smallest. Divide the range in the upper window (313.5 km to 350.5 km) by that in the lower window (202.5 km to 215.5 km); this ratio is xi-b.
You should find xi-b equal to 1.3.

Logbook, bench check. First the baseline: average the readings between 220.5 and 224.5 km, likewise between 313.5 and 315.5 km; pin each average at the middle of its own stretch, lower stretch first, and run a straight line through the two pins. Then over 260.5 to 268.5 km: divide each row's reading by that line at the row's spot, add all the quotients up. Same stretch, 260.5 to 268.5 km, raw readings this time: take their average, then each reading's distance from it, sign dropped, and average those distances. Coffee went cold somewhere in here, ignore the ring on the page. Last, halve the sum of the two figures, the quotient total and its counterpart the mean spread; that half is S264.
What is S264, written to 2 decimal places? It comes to 4.48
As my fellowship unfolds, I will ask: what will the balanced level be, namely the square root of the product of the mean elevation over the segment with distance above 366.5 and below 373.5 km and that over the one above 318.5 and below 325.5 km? 45.8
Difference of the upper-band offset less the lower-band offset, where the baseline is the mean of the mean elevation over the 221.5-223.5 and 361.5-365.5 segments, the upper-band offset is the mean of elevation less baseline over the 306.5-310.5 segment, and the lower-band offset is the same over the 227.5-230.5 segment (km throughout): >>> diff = -8.0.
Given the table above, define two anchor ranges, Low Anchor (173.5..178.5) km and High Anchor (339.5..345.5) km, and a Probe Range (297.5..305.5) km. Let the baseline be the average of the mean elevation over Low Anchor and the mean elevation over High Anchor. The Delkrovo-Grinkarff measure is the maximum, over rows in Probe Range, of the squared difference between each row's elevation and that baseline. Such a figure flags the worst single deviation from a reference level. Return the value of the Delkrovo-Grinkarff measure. 60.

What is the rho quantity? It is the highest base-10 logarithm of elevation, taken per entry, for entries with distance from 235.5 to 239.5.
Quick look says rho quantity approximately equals 1.74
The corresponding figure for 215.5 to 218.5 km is 1.79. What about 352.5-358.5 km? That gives 1.68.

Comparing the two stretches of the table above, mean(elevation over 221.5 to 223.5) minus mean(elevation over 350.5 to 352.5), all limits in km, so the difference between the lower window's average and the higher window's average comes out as 6.9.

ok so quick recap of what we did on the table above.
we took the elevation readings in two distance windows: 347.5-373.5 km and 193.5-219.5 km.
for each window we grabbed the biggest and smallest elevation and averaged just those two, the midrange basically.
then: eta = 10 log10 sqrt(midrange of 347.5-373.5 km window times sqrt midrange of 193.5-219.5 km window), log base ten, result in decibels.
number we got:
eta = 12.7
